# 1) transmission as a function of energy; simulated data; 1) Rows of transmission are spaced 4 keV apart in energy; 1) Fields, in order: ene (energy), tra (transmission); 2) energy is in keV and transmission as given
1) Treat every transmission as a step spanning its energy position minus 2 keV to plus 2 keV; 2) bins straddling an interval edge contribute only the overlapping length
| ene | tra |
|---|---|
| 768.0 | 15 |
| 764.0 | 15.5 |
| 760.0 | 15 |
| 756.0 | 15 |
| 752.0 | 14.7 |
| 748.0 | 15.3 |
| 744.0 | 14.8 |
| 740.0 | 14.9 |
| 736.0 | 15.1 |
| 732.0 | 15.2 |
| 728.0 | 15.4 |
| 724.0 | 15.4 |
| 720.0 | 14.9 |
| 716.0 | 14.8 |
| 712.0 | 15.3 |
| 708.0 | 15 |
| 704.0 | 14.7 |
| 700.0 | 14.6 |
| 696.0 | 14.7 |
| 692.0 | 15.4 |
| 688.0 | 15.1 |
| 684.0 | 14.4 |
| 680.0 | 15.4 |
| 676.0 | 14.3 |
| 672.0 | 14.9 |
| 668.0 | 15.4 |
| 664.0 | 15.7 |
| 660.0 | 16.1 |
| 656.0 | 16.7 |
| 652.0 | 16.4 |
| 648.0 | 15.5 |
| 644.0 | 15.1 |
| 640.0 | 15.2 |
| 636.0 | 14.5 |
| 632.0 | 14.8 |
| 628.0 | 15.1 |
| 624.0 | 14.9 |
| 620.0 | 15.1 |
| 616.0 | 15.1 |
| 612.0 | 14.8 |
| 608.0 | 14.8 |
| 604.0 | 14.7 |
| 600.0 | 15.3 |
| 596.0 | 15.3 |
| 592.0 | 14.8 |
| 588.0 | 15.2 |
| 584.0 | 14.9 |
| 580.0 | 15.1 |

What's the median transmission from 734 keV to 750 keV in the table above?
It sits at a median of 15.0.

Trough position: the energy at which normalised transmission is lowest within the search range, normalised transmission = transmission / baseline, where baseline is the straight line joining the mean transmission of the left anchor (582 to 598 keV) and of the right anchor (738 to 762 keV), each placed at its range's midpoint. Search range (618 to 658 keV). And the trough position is 636.0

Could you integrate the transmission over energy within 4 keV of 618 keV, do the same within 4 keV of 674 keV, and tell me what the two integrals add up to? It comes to 238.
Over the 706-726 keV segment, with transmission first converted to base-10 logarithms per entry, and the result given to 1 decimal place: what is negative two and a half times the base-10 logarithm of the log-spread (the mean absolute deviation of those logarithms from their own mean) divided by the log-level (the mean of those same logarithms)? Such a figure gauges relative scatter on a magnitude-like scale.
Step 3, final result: 5.7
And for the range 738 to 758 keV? 6.0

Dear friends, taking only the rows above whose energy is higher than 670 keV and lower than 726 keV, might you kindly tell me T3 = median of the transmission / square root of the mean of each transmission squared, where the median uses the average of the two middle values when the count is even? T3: 0.998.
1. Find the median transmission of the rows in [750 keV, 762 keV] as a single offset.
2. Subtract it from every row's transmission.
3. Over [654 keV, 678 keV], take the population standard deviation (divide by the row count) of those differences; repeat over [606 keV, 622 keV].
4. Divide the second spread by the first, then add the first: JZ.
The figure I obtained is 1.0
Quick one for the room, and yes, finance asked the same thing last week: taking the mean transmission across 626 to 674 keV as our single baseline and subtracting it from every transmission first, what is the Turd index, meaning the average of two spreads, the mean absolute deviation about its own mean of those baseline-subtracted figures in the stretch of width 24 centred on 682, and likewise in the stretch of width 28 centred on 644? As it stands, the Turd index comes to 0.51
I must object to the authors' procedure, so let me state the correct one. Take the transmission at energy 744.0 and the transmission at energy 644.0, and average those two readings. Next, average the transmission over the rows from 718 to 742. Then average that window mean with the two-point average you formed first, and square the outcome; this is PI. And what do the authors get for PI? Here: 227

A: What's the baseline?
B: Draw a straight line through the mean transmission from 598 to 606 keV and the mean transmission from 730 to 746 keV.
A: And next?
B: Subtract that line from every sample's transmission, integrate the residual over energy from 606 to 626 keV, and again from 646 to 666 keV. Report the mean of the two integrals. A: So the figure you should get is 10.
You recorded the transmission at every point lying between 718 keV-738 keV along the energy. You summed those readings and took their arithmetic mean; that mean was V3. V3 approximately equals 15.2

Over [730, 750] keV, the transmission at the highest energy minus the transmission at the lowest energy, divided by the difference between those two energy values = 0.006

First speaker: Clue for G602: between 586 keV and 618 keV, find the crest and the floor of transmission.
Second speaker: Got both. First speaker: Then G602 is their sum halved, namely 15.0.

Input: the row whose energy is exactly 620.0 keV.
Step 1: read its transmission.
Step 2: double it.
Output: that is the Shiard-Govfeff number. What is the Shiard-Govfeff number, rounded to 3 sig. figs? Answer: 30.2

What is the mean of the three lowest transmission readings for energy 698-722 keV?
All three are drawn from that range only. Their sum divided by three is 14.7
